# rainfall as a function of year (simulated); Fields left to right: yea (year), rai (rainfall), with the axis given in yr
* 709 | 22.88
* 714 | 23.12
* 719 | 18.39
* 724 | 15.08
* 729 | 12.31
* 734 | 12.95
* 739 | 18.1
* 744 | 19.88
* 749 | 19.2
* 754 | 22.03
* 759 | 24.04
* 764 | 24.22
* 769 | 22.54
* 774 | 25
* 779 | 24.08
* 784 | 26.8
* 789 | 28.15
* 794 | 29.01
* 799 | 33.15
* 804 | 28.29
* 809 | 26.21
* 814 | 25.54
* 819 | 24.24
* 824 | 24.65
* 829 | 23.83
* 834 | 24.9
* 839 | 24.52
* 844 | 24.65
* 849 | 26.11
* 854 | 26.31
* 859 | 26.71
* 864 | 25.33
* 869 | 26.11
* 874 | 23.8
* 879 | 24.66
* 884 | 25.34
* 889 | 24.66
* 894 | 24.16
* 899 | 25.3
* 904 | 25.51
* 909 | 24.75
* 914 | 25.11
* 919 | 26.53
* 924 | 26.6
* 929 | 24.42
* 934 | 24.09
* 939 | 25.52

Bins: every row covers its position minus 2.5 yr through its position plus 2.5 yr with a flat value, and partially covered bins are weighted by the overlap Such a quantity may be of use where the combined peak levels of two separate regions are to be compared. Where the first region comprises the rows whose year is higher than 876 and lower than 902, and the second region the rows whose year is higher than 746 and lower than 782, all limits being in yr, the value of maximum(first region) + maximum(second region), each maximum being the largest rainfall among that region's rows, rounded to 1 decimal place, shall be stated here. 50.3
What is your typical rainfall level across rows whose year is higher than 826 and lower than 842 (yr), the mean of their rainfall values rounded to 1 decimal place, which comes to 24.4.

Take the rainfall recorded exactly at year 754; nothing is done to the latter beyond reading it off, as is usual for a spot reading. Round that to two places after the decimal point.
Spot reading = 22.03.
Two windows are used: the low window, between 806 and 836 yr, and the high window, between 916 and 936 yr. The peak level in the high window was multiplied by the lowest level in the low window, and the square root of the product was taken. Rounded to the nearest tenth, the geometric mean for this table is 25.2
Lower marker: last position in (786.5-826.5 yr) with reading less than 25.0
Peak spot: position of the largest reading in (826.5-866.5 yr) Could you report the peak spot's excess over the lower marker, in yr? 35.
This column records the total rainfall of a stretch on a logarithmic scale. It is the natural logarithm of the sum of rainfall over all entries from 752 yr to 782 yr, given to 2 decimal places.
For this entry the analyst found 4.96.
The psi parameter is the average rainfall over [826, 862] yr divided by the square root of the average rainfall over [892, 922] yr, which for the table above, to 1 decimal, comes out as 5.0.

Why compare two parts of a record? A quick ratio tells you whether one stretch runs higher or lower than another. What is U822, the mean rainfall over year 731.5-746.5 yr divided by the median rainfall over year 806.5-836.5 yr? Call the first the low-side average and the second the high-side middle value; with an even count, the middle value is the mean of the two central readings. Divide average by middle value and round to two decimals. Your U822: 0.69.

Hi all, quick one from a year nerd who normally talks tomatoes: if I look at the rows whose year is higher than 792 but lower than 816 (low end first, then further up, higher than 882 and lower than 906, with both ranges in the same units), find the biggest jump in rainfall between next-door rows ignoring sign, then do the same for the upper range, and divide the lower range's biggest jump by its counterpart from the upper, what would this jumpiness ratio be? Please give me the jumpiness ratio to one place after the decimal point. 4.3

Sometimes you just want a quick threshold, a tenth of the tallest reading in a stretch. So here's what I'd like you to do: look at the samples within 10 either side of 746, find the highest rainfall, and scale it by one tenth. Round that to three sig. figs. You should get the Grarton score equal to 2.20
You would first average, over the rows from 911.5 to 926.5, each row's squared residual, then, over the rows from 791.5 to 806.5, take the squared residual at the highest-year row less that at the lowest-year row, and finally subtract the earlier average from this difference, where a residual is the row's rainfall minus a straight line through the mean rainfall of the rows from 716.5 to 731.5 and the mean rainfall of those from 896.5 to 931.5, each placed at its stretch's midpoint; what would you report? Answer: -24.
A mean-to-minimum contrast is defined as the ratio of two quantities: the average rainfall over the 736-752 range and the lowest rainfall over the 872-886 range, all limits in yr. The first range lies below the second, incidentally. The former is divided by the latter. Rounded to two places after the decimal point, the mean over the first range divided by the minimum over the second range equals 0.80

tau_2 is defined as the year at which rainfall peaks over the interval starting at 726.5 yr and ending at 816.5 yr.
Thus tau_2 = 799 yr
